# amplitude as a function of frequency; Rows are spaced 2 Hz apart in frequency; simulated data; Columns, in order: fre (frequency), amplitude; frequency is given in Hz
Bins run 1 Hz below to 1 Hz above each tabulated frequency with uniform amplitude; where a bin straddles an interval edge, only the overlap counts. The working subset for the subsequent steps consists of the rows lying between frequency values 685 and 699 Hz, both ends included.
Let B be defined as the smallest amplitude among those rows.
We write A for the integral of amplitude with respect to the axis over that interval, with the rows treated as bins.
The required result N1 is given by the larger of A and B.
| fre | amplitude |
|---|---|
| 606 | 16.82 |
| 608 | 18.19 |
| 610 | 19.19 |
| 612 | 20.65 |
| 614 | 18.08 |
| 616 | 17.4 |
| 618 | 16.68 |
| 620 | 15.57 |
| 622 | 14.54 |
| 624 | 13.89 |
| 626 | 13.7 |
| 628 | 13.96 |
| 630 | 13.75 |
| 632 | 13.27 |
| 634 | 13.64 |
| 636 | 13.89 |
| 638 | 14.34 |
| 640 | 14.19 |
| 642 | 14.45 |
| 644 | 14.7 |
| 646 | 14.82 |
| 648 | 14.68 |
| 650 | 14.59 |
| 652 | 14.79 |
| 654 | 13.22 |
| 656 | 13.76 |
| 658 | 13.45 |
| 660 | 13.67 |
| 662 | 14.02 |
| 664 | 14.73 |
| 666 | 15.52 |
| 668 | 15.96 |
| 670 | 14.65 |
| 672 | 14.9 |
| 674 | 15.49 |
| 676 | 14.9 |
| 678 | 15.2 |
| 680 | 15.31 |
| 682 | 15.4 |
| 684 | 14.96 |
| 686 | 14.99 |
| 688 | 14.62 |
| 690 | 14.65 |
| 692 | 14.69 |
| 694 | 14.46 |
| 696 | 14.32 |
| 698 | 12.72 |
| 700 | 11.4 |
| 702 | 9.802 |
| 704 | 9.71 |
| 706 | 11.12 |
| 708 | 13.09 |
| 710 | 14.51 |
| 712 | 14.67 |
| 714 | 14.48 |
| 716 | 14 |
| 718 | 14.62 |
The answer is 201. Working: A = 201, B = 12.72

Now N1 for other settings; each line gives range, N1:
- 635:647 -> 173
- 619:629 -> 143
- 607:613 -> 116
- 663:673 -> 152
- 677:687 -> 152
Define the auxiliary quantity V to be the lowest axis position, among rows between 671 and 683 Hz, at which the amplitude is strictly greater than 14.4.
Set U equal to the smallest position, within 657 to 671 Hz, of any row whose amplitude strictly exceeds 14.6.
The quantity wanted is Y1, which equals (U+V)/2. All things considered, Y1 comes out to 668 Hz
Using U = 664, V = 672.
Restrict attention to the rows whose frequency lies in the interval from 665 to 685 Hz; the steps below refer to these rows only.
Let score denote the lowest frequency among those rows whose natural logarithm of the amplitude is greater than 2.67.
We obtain 666 Hz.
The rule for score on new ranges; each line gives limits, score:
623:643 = 642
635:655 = 642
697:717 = 710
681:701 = 682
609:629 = 610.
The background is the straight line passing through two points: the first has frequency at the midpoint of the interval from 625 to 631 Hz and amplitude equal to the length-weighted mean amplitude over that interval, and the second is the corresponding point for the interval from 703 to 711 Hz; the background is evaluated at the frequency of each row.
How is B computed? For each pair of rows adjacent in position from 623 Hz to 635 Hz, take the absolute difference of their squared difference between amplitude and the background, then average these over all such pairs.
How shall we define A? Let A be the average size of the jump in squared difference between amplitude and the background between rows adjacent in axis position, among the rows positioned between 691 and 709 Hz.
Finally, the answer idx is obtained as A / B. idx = 22.1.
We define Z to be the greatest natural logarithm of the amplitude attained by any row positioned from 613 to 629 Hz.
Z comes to 2.89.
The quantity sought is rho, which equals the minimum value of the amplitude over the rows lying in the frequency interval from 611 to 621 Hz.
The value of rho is 15.57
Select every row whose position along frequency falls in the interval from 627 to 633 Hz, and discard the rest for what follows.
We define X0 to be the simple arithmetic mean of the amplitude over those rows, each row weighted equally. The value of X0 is 13.7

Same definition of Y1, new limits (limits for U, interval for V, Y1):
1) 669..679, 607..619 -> 639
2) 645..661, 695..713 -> 678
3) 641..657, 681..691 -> 663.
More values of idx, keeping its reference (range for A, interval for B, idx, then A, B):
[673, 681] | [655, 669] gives 1.1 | 1.7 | 1.5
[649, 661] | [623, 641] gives 5.1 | 0.7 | 0.1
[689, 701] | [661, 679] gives 0.4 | 1.2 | 2.8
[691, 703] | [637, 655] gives 3.4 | 2.1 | 0.6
